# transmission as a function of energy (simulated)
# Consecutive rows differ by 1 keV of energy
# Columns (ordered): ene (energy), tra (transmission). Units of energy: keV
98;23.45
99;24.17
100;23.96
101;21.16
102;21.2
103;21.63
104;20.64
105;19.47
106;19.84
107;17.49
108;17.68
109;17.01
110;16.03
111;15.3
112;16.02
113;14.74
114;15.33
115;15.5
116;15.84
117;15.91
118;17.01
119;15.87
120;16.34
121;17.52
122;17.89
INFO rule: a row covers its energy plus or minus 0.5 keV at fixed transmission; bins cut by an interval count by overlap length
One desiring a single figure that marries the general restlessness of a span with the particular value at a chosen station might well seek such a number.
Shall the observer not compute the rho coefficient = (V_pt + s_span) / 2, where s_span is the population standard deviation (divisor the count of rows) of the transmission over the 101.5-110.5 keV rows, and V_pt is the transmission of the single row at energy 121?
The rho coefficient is 9.7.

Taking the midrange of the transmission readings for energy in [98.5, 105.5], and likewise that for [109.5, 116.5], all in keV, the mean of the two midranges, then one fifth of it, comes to 3.72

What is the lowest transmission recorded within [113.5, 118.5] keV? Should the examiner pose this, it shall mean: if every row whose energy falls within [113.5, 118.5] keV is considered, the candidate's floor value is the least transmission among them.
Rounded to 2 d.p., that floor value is 15.33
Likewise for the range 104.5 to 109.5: 17.01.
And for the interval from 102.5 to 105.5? 19.47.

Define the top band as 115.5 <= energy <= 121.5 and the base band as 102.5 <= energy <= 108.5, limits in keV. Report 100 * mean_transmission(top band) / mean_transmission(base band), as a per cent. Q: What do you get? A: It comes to 84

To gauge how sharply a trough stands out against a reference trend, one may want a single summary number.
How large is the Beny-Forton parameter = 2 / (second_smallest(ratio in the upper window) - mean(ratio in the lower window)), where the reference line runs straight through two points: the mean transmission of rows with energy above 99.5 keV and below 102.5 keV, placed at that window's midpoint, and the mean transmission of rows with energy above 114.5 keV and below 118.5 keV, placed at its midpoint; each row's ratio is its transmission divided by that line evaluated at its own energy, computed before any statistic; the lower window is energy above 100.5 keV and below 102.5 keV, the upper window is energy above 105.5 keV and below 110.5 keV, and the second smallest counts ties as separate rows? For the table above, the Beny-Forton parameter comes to -24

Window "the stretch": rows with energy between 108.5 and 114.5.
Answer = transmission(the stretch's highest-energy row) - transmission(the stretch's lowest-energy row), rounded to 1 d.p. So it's -1.7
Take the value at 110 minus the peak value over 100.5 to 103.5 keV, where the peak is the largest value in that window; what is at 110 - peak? -6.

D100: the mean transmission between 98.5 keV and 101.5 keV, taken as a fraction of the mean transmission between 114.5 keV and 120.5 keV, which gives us 1.44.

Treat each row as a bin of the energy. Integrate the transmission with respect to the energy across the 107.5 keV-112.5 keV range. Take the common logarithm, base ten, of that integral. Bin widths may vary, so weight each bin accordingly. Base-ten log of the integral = 1.91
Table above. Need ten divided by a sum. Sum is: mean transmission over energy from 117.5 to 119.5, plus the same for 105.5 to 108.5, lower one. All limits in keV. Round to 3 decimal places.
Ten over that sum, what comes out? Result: 0.288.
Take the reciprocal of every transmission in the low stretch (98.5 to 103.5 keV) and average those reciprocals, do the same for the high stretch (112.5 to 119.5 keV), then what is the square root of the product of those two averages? 0.0534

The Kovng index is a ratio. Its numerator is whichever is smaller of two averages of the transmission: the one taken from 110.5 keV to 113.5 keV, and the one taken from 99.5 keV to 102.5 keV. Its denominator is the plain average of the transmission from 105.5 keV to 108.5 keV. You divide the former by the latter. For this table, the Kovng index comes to 0.84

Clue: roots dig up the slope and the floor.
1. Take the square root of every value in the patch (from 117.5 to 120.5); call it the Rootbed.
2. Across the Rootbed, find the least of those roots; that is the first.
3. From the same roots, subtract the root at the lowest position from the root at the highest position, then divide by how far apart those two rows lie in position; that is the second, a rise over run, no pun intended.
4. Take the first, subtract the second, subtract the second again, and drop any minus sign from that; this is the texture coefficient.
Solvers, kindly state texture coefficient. 4.1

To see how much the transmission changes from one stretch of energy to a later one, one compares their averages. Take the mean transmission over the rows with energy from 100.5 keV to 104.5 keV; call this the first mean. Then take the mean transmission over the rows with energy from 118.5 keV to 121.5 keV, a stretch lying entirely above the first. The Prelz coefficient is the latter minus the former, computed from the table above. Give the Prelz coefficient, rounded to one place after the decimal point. -4.6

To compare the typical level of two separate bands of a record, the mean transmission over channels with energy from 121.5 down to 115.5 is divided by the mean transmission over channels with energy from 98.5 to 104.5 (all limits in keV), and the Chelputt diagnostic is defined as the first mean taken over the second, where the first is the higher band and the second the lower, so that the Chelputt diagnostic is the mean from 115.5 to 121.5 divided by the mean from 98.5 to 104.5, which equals 0.74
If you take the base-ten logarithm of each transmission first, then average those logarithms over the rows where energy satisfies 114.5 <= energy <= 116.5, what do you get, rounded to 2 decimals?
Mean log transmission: 1.20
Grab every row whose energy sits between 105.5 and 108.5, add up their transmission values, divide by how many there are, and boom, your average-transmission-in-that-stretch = 18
